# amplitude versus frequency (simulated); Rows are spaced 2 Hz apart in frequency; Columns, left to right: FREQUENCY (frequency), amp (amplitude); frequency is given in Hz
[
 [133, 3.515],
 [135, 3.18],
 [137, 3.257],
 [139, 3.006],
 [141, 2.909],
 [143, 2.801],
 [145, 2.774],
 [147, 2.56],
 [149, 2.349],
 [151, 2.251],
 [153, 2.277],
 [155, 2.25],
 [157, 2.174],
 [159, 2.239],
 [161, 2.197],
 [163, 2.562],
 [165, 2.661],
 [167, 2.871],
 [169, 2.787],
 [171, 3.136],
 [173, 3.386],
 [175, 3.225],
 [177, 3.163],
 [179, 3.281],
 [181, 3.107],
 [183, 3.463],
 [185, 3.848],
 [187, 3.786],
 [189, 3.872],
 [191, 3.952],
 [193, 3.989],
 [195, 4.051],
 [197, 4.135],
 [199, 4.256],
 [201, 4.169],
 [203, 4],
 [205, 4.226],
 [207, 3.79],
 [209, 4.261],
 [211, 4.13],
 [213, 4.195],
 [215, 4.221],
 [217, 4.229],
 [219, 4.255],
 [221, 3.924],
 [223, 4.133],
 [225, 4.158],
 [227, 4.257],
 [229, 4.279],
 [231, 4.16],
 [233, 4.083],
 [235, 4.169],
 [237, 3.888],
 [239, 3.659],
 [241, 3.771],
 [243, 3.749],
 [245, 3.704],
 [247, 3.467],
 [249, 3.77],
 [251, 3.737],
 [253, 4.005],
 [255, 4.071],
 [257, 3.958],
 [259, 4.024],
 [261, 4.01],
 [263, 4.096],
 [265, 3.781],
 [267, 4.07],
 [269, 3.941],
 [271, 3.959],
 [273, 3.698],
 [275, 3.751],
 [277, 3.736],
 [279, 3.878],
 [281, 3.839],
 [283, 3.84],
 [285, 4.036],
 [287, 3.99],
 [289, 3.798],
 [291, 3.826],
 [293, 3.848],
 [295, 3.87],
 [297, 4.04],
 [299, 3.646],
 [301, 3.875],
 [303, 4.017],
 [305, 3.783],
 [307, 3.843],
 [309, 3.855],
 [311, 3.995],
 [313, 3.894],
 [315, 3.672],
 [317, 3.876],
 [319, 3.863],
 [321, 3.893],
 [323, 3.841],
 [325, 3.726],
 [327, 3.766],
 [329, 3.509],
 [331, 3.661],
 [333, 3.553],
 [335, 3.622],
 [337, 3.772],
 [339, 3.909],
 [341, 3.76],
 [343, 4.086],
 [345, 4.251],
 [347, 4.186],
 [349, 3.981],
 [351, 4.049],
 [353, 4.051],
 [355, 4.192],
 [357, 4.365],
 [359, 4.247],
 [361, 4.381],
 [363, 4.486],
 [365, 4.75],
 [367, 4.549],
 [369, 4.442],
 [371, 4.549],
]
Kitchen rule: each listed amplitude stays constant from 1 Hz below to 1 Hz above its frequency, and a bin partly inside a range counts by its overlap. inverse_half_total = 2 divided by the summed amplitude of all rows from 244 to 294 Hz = 0.0207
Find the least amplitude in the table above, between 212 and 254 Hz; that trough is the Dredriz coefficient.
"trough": 3.467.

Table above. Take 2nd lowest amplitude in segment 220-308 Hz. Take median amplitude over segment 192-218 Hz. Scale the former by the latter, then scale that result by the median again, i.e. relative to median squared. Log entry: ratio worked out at 0.21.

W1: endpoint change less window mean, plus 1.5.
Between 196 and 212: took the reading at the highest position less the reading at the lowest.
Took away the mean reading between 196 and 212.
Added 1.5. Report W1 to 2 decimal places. -2.63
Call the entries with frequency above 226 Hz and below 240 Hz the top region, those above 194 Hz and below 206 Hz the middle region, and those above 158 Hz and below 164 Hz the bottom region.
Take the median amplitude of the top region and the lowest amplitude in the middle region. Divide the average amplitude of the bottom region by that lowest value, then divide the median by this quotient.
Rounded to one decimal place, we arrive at 7.1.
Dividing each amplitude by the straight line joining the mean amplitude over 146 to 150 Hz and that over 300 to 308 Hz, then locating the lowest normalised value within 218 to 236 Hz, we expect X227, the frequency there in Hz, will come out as 221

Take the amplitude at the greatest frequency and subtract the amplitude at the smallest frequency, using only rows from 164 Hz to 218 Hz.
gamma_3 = 1.57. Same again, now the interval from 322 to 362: 0.54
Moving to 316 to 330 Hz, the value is -0.37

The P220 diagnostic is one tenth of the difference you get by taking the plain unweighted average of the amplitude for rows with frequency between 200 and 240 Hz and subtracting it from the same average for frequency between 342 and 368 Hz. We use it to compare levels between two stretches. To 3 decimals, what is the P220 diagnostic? 0.017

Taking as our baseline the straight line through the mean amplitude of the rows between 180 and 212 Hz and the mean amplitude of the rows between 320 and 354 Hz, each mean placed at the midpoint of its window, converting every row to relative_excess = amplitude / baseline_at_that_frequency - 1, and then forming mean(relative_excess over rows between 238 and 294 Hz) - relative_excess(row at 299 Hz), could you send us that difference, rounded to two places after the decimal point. 0.05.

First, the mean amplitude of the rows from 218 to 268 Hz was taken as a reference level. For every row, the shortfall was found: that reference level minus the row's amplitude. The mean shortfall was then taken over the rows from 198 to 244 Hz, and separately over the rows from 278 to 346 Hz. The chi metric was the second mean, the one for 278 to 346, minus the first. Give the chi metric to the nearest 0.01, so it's 0.24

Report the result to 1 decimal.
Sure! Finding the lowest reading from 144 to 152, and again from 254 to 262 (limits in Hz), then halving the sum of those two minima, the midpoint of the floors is 3.1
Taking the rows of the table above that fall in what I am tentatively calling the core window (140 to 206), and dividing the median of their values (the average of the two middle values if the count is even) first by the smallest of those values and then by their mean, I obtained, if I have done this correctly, 0.455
